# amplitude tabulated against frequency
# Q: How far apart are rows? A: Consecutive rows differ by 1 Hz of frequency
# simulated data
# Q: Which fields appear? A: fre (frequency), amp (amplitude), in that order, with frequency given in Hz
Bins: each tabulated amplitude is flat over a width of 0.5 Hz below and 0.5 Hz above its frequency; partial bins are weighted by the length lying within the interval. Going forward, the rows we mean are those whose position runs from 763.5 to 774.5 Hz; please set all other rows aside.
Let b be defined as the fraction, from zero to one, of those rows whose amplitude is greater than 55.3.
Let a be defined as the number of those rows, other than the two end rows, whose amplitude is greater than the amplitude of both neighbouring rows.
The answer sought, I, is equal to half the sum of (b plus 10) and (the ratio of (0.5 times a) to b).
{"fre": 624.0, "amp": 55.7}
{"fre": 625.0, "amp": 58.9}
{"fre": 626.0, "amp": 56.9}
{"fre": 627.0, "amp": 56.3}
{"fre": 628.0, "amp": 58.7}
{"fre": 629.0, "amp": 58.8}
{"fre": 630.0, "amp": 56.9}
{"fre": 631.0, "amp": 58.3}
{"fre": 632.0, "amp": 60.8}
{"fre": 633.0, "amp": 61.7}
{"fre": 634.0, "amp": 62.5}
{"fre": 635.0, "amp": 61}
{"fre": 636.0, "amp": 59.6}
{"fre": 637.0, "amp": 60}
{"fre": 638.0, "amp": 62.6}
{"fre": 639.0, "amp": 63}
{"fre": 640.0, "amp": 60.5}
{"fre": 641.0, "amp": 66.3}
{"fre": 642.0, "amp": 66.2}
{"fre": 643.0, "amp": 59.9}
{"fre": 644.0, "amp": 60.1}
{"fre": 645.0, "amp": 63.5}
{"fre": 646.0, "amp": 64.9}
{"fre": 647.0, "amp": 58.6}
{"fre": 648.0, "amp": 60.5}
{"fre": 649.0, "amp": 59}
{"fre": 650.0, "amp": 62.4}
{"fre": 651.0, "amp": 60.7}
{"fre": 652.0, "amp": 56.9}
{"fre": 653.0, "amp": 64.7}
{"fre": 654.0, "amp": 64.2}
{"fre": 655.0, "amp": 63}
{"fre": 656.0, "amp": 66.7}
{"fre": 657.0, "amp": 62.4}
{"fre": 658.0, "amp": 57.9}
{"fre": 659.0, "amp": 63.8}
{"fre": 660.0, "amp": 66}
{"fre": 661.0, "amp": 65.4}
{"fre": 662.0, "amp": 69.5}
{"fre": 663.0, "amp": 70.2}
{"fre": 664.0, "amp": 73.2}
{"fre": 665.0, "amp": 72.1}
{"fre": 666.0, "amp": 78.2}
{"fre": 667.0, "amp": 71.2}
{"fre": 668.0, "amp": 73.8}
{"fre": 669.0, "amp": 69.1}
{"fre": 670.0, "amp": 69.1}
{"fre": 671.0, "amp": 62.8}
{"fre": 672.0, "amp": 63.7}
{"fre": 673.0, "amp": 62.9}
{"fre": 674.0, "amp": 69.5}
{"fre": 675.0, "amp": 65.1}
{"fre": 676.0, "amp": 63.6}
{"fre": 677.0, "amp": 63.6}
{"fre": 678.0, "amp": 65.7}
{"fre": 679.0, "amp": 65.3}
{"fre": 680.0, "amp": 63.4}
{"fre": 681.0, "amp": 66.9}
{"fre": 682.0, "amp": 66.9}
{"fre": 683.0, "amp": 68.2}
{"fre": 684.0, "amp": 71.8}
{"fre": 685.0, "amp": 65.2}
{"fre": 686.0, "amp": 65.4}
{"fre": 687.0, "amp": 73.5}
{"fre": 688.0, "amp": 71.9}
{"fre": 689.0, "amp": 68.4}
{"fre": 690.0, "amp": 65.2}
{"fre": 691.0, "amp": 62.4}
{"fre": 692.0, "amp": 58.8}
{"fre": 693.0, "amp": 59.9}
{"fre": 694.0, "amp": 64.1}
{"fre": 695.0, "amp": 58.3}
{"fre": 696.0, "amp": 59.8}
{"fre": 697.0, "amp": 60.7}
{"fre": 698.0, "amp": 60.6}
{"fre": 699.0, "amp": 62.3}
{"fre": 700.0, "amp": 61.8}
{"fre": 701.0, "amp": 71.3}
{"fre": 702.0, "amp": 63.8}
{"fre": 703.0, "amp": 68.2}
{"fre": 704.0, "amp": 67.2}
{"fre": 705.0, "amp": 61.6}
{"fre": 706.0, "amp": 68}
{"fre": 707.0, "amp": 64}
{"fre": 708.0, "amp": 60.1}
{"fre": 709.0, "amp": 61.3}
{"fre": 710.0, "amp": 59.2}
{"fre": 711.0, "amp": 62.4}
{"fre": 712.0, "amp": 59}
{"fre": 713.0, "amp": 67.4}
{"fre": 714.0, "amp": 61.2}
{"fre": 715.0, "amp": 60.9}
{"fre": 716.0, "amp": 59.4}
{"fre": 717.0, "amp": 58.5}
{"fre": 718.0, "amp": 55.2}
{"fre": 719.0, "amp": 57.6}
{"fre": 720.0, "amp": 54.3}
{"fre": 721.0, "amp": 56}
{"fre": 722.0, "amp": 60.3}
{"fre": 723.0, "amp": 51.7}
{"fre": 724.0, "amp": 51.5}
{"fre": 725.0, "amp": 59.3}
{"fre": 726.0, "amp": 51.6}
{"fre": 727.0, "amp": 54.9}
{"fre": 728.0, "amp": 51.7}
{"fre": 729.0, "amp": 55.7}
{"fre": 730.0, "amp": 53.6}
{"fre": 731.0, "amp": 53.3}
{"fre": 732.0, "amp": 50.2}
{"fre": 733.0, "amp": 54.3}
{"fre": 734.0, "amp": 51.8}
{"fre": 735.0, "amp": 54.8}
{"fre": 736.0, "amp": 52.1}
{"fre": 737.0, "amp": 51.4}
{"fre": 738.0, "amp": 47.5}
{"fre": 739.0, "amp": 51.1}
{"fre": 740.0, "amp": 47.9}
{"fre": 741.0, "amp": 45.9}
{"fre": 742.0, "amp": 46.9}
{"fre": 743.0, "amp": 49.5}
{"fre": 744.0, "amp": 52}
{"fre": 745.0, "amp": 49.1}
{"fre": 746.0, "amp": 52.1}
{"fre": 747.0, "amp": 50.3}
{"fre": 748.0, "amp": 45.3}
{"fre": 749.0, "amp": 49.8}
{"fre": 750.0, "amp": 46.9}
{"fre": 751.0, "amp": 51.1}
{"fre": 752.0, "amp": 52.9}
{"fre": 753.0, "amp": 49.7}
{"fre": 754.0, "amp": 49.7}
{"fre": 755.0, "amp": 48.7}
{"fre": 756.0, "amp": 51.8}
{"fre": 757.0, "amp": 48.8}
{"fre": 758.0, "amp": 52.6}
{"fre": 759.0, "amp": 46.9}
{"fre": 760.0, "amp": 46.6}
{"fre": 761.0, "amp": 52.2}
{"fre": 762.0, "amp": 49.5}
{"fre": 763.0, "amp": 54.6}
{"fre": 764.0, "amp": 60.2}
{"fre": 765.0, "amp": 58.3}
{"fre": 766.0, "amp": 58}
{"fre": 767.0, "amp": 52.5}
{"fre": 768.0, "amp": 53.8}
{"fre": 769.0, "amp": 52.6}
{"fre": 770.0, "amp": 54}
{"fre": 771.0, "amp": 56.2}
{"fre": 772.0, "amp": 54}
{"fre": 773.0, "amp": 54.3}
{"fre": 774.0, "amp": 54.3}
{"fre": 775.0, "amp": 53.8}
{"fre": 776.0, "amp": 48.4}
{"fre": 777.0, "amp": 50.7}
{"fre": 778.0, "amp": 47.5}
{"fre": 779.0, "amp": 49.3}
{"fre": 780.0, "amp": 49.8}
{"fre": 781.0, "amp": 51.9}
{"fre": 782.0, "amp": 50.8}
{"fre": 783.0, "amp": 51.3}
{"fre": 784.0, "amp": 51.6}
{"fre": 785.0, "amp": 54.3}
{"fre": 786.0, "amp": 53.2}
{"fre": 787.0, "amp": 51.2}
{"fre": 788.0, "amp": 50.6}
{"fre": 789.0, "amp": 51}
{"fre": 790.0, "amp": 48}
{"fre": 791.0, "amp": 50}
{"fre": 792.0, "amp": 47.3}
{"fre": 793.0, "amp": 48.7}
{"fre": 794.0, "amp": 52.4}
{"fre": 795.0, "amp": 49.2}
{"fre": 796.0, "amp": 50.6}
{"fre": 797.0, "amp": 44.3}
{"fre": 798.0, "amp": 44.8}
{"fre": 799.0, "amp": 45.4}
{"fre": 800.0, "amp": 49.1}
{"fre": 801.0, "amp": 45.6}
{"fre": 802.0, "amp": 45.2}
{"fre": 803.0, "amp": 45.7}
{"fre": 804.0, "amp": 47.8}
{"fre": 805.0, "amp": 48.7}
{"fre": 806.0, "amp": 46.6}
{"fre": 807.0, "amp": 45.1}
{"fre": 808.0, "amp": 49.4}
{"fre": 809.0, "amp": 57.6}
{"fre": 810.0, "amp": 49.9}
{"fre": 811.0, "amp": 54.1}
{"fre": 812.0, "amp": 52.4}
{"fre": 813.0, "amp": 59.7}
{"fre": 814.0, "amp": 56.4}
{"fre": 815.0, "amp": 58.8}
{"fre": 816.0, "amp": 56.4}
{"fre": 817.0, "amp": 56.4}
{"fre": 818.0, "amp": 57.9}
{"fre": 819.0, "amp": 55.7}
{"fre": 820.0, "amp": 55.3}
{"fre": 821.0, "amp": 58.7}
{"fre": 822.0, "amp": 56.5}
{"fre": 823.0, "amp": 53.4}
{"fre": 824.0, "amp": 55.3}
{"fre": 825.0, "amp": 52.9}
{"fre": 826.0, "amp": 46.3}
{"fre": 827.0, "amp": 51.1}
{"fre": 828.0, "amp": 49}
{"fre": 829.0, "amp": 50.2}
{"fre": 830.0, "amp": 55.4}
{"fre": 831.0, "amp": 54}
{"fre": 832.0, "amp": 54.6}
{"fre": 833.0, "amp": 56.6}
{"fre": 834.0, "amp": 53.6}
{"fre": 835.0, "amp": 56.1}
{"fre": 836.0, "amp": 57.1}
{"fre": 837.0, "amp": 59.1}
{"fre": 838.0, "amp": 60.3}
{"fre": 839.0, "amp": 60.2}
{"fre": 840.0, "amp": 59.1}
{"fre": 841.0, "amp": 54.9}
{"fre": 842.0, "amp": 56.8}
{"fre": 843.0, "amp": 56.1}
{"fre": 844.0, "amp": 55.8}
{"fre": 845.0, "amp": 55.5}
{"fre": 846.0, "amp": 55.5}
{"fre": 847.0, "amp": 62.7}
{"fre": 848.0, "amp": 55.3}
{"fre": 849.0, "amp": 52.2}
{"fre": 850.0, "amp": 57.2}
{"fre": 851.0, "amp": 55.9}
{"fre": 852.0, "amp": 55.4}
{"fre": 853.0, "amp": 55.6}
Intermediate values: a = 2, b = 0.4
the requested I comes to 6.56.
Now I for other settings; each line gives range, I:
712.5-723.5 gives 6.05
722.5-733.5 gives 9.22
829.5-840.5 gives 6.05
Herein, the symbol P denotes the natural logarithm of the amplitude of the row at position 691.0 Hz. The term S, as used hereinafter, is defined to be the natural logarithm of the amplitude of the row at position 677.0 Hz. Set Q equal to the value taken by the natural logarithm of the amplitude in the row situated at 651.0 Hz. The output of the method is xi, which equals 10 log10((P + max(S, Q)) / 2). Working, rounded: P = 4.13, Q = 4.11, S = 4.15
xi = 6.17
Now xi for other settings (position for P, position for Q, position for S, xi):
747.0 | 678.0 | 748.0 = 6.08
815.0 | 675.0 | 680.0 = 6.15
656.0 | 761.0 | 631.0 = 6.16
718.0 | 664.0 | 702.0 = 6.18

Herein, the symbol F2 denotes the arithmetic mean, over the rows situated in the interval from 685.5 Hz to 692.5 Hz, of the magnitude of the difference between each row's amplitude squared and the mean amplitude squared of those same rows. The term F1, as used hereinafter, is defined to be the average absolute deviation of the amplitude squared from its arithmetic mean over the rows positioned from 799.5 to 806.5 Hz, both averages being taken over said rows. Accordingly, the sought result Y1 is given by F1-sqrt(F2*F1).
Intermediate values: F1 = 127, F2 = 545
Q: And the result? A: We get -136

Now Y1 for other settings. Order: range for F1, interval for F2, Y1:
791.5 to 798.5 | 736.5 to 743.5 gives 27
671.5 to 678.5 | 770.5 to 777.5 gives 1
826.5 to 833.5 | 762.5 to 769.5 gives -19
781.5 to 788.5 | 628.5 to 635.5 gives -39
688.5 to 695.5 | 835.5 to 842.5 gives 105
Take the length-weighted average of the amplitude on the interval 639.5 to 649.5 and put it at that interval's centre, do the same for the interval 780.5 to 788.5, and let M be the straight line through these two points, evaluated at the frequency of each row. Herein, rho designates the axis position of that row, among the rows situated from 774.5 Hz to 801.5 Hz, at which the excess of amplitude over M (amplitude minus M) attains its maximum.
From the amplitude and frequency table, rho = 785.0 Hz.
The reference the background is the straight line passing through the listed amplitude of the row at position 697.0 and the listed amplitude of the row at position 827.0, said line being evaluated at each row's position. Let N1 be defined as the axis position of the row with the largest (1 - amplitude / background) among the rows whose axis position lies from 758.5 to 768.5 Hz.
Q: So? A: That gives 760.0 Hz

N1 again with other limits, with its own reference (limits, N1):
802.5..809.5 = 807.0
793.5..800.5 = 797.0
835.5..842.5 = 841.0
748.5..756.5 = 750.0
